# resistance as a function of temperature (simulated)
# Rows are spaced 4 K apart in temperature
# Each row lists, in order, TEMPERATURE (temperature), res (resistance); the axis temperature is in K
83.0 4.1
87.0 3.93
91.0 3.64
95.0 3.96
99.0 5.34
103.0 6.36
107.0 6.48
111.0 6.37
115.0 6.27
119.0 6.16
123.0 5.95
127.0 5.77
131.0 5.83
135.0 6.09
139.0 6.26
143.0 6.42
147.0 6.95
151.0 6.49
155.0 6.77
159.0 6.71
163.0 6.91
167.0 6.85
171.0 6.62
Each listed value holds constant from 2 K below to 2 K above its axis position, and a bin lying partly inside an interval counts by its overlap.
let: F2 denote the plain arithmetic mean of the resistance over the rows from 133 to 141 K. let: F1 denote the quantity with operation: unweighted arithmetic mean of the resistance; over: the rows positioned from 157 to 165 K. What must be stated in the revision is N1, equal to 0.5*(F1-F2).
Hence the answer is 0.32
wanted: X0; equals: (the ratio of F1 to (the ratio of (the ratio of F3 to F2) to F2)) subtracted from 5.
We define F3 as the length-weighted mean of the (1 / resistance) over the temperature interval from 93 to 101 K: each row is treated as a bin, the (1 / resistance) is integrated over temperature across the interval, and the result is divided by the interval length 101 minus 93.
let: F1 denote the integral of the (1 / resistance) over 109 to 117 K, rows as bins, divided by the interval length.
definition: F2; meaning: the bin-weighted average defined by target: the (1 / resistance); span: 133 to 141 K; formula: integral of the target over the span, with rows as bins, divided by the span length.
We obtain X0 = 4.98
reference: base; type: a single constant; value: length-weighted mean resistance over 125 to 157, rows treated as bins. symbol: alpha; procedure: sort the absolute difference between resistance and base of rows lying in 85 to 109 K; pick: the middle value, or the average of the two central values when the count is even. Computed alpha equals 1.67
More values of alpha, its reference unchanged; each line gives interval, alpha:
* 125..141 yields 0.36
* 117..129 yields 0.37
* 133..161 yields 0.23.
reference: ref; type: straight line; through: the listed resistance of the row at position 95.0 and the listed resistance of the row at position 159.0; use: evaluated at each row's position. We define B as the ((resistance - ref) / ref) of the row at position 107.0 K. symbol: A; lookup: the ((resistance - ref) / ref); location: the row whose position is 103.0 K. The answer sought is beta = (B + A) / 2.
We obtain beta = 0.46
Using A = 0.48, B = 0.45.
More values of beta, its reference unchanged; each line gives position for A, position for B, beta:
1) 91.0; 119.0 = 0.10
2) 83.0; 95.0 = 0.10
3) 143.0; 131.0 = 0.06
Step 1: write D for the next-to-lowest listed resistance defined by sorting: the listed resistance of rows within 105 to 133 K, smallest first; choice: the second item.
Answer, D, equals 5.83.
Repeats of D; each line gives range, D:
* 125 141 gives 5.83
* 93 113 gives 5.34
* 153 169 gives 6.77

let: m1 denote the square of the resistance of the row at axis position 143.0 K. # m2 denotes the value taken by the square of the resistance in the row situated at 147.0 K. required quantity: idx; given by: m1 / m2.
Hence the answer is 0.85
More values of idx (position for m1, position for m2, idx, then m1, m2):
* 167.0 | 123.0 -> 1.33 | 47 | 35.4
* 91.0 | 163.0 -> 0.28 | 13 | 47.7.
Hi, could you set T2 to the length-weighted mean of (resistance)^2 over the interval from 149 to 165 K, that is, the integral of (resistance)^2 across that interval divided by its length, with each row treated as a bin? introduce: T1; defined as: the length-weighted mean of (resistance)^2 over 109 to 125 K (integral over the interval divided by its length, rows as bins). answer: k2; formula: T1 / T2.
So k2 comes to 0.85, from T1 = 38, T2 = 45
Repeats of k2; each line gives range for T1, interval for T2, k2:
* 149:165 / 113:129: 1.24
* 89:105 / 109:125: 0.64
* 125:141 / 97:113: 0.95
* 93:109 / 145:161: 0.70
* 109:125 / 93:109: 1.21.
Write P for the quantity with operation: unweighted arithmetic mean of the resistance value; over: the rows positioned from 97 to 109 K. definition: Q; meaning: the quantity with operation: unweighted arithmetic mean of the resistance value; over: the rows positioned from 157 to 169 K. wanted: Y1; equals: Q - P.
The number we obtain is 0.76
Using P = 6.1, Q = 6.8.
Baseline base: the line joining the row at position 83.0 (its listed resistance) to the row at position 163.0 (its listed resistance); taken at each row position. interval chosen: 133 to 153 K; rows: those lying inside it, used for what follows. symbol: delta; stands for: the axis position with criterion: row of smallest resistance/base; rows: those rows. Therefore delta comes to 151.0 K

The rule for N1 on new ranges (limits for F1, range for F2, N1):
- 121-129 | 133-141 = -0.16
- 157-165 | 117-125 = 0.38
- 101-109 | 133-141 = 0.12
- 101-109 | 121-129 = 0.28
